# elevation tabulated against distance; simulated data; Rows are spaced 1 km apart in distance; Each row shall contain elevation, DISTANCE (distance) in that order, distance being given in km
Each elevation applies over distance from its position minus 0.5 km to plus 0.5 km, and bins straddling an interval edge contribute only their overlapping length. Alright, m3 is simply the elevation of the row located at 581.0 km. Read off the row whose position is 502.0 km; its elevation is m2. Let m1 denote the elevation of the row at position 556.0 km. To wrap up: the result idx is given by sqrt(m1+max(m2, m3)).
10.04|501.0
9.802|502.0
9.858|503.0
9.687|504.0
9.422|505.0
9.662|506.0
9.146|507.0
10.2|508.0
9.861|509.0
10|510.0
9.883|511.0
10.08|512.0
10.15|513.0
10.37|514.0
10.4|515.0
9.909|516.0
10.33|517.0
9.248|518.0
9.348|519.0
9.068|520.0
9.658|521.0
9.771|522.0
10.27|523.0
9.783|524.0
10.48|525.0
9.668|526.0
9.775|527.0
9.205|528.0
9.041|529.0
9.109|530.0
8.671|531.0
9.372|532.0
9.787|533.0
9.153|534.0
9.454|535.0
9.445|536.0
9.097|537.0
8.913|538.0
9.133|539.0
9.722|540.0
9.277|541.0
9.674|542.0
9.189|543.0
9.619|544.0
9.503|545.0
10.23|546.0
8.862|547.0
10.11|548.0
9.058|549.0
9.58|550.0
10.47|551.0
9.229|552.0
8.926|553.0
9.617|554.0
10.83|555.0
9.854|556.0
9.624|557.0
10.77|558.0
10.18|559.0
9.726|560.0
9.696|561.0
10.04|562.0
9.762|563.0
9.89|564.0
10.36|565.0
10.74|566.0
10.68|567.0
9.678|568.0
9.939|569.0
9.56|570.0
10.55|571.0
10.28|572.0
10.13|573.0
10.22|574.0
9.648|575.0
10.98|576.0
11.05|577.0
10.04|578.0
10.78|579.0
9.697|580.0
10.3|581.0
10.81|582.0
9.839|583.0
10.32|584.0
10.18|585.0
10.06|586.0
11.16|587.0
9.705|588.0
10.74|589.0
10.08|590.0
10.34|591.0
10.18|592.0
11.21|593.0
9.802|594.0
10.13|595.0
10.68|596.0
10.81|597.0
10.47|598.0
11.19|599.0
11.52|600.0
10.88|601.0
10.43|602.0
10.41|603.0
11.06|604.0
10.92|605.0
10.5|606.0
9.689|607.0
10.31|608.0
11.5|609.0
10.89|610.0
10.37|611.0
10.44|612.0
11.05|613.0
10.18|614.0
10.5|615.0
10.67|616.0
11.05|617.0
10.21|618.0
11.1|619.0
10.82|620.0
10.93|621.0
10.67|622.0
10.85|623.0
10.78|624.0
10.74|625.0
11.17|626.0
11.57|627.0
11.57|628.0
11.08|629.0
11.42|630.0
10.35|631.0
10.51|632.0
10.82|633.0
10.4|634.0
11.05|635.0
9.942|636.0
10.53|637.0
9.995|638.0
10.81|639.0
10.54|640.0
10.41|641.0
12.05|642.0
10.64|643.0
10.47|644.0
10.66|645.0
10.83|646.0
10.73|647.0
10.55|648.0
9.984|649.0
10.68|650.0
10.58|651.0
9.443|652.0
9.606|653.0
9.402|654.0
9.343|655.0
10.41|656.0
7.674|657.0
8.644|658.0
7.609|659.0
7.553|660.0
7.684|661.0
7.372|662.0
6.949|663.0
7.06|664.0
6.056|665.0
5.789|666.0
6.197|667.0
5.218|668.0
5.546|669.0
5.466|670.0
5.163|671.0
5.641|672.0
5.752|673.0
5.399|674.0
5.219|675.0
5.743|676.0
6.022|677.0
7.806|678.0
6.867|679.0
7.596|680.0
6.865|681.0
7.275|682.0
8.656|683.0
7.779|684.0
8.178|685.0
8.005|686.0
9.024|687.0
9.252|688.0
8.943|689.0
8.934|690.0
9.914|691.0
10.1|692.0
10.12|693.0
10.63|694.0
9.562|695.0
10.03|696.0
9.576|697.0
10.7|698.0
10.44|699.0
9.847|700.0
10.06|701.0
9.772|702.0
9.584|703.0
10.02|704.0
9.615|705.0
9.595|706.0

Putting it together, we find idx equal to 4.49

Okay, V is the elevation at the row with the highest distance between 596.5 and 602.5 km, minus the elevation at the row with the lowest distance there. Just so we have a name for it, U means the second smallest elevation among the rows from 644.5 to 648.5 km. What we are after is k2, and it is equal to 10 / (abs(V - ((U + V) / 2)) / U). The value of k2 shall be 19.3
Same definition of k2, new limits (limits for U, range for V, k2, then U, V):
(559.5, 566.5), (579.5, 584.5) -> 21.4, 9.726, 0.6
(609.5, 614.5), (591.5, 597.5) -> 21.3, 10.37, 0.6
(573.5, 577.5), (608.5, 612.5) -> 18.1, 10.22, -1.1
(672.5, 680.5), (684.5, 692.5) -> 31.1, 5.399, 1.9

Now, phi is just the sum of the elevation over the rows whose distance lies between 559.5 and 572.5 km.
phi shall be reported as 131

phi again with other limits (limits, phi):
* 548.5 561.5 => 128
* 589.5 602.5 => 138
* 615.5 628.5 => 142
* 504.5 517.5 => 129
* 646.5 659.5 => 125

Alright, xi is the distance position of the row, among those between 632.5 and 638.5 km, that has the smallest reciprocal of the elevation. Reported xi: 635.0 km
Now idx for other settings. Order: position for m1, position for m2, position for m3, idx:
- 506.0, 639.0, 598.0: 4.52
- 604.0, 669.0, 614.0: 4.61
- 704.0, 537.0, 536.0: 4.41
